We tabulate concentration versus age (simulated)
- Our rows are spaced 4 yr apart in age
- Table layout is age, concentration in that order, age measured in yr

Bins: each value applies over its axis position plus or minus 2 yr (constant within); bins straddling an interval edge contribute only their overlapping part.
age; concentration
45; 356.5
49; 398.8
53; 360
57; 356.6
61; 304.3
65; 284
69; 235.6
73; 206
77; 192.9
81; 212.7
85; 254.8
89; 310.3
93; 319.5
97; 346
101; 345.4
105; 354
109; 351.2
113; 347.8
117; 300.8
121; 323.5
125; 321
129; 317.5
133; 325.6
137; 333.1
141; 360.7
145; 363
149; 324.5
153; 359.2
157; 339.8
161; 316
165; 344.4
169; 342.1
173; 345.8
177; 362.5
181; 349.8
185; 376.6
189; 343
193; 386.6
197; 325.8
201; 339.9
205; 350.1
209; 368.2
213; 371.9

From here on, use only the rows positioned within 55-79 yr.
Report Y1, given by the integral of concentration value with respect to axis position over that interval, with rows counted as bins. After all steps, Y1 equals 6318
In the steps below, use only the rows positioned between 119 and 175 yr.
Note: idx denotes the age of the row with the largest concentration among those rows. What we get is 145 yr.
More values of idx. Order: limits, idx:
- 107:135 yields 109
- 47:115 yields 49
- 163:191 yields 185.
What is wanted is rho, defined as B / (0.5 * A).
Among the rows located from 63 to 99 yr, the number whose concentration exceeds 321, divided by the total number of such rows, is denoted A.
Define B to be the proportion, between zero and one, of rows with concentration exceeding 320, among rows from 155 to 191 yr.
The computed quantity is 16.0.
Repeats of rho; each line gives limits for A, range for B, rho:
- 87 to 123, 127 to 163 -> 2.3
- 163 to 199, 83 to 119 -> 1.1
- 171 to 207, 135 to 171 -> 1.8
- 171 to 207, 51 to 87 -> 0.4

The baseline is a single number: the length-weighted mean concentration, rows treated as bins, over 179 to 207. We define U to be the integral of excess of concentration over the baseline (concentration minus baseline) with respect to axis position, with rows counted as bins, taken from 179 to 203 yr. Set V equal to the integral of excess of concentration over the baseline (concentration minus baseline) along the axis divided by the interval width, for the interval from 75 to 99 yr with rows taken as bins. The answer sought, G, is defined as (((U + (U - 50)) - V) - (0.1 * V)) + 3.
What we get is 66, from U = 12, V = -80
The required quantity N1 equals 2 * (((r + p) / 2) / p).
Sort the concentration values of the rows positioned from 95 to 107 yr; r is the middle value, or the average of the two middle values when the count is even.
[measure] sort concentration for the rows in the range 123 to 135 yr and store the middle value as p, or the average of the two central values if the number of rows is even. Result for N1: 2.08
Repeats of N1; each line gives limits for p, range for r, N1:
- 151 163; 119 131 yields 1.94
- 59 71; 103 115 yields 2.24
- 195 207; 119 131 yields 1.94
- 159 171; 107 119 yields 2.02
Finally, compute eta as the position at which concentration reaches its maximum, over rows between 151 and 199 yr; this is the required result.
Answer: 193 yr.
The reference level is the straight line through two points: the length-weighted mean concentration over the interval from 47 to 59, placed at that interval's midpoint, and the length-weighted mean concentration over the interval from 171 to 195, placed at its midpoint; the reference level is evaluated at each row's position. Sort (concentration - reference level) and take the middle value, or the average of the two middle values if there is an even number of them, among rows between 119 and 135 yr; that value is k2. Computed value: -44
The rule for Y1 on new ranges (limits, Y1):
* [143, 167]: 8188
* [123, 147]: 8084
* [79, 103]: 7155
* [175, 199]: 8577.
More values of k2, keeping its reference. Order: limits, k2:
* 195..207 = -19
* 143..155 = -4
